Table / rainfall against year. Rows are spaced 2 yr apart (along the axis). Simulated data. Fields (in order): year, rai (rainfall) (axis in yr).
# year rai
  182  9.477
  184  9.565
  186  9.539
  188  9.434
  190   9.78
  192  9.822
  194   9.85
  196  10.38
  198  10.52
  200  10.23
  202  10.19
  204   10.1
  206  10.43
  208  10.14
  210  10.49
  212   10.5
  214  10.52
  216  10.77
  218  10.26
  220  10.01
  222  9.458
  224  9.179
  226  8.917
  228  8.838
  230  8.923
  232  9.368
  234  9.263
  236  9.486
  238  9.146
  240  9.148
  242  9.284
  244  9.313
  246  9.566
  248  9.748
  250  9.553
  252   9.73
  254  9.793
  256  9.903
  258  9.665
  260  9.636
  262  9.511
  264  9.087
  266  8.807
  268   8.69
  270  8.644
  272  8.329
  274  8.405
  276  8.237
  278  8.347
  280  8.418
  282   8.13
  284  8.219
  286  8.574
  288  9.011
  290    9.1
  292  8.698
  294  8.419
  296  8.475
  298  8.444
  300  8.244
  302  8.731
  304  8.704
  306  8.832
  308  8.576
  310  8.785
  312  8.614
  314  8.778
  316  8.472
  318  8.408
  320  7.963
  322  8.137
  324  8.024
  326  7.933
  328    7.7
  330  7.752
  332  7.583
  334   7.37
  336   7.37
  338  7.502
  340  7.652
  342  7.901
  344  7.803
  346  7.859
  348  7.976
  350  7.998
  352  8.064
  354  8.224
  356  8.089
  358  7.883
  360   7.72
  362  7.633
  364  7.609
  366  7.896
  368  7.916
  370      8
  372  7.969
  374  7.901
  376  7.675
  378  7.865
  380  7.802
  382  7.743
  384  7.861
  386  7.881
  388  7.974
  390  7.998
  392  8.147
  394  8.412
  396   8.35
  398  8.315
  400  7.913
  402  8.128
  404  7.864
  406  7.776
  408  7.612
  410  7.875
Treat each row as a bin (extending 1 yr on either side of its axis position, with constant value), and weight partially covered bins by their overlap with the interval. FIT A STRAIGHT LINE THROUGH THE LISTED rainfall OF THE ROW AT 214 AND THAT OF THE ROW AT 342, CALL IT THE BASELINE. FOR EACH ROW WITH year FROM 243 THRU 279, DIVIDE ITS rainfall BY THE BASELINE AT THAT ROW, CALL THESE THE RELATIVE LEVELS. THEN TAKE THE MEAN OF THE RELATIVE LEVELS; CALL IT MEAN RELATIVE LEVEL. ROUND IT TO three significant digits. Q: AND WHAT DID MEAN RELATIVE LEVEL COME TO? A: 0.958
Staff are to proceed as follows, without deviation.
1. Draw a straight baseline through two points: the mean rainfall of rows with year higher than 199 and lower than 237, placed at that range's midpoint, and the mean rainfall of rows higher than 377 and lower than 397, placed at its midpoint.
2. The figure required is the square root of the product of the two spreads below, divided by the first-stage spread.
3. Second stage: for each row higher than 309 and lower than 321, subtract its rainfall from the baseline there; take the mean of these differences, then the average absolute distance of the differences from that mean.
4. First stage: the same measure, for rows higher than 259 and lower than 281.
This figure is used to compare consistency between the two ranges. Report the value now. 0.76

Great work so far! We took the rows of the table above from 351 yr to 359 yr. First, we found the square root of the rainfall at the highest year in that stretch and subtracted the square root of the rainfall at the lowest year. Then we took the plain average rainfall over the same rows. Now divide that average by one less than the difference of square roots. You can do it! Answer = -7.8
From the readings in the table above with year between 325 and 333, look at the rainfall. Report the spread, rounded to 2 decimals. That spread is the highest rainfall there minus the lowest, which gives 0.35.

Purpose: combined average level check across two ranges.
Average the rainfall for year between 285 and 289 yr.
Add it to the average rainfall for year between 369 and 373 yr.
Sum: 16.8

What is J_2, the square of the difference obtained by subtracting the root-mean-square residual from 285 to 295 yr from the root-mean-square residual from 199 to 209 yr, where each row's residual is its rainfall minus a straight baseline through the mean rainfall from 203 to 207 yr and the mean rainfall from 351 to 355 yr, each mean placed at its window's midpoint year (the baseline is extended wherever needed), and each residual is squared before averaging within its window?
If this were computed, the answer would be 0.057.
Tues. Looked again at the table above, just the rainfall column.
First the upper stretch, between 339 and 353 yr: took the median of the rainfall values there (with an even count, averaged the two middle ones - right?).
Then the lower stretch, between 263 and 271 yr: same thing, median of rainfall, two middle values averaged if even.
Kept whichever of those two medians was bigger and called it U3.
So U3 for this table 8.7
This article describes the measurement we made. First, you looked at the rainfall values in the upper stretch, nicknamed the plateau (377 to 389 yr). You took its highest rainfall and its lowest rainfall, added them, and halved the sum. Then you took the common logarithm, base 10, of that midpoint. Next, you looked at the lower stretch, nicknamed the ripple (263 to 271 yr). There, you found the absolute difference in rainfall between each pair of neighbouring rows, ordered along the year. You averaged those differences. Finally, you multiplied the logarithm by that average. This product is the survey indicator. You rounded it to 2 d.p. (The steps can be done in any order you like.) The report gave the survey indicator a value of 0.13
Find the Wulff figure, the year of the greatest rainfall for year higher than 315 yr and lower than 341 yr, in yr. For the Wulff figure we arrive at 316 yr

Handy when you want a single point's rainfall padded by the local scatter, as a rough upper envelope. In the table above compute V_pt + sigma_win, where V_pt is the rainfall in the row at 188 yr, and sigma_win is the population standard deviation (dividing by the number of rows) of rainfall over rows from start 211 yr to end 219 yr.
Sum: 9.6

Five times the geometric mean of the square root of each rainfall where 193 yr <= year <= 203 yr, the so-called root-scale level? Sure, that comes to 16.0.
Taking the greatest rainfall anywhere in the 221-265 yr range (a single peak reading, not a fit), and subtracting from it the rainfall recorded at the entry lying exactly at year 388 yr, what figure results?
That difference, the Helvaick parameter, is 1.9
